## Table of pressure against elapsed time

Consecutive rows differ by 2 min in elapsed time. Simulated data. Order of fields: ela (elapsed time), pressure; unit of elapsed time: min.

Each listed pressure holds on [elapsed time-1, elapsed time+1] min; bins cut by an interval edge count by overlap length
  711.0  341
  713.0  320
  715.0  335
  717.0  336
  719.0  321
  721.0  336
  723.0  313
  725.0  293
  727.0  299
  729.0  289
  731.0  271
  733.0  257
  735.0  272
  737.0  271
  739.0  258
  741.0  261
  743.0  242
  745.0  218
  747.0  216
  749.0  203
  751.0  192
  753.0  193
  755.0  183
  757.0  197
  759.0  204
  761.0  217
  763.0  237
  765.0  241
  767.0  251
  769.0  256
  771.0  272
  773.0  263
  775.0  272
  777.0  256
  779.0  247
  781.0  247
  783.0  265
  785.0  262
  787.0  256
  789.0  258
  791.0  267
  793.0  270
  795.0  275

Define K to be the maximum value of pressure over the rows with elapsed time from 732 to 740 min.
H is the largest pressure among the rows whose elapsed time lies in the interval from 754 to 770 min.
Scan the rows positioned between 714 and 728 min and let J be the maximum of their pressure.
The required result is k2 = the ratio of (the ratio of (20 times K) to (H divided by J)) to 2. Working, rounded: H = 256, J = 336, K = 272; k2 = 3570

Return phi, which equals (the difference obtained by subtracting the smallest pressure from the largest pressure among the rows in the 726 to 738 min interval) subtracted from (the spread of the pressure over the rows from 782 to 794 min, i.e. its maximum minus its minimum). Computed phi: -28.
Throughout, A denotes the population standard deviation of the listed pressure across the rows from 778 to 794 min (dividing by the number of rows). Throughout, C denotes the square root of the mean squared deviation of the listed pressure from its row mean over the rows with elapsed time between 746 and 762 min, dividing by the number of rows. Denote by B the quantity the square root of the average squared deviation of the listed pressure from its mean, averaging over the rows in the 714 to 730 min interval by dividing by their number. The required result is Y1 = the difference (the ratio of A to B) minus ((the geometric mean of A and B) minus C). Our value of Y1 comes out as -1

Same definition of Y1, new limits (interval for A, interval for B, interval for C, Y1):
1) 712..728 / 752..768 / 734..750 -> 7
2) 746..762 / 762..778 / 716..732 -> 11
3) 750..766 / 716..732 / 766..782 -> -11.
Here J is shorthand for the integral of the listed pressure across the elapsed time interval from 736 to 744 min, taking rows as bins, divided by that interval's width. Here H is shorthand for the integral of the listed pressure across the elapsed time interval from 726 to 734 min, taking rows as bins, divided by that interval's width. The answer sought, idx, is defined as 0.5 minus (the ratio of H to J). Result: -0.58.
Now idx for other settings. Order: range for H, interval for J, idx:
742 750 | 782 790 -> -0.34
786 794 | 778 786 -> -0.53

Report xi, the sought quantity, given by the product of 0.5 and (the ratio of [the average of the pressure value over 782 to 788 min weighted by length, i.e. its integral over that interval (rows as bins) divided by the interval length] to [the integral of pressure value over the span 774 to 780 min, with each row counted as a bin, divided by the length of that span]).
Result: 0.51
